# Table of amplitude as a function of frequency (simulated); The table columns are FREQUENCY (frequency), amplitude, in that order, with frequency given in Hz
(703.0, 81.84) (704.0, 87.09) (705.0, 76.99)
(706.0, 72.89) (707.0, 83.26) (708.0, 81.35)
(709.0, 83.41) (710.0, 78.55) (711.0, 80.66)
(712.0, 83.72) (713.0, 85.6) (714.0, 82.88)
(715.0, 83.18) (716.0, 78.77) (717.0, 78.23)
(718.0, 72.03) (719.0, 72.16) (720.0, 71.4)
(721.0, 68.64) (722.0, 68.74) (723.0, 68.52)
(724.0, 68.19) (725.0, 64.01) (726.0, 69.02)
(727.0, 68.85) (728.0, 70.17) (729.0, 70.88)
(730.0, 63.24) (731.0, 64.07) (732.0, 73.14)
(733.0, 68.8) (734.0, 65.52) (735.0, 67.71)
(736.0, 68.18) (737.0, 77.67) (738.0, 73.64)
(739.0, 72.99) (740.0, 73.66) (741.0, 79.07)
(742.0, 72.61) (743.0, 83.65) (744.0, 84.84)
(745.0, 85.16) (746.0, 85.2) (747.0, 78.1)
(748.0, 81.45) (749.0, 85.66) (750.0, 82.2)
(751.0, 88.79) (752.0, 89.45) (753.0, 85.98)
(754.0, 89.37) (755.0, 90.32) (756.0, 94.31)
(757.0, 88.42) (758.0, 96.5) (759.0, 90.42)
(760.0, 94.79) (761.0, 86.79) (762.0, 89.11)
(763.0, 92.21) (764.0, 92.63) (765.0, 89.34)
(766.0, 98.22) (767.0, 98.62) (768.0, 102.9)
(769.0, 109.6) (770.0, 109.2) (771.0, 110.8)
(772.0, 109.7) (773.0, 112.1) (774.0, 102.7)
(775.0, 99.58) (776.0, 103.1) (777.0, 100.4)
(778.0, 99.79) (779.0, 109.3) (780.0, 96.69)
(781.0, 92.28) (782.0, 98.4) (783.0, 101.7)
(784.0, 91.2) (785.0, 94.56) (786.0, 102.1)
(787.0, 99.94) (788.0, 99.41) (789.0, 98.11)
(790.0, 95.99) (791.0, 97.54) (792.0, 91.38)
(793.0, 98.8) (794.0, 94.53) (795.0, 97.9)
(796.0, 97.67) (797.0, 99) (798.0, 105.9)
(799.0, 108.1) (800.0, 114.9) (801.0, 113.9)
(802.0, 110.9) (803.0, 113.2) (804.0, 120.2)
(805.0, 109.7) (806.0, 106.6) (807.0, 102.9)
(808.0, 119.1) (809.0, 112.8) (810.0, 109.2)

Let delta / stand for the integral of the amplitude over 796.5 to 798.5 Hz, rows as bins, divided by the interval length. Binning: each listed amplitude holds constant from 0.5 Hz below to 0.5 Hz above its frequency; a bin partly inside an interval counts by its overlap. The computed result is 102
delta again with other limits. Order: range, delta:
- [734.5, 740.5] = 72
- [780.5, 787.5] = 97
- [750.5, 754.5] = 88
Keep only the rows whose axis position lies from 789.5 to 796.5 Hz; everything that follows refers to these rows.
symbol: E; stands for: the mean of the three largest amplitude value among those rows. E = 98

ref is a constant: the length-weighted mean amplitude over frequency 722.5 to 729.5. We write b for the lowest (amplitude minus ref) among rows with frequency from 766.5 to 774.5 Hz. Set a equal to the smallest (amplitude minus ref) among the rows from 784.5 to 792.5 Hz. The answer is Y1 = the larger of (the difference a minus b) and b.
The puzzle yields 30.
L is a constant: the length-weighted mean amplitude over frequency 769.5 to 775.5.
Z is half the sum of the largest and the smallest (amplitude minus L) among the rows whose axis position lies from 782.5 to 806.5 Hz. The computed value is -1.6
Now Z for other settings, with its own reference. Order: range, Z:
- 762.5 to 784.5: -6.6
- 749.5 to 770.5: -11.4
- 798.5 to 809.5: 4.2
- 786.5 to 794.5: -11.7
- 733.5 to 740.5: -35.8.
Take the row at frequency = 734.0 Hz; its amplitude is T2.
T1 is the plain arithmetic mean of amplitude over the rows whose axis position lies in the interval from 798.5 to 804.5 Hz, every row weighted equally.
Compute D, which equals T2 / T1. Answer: 0.58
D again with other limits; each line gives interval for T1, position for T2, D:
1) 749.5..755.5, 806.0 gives 1.22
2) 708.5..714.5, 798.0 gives 1.28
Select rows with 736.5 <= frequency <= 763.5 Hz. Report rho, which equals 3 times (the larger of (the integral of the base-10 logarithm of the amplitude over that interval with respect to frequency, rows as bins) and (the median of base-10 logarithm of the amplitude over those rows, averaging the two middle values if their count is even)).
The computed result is 156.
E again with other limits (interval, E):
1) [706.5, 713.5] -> 84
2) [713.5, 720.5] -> 82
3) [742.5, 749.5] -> 85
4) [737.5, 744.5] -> 83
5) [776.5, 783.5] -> 104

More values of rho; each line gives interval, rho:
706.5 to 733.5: 151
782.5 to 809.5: 163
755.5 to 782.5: 161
